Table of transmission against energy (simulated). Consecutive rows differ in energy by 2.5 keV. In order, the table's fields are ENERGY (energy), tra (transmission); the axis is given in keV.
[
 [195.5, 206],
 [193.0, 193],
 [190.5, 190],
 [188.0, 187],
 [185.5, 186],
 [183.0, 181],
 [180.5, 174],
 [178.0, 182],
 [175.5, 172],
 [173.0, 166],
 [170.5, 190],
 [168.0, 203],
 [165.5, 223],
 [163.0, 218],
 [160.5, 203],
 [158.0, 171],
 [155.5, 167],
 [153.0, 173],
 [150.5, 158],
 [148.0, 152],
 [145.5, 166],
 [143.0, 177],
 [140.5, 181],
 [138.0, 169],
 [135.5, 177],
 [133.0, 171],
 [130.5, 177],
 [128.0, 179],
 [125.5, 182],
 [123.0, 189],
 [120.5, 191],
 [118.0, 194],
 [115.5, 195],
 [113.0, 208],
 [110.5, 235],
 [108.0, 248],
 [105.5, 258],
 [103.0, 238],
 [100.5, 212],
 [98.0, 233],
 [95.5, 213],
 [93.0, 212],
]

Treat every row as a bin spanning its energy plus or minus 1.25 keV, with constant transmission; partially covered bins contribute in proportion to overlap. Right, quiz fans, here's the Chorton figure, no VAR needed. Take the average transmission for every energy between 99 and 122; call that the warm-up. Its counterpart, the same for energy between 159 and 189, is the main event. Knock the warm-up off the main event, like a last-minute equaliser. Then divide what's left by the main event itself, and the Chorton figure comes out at -0.15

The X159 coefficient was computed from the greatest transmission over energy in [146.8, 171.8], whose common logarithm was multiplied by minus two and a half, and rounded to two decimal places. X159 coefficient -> -5.87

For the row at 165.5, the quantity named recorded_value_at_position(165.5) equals 223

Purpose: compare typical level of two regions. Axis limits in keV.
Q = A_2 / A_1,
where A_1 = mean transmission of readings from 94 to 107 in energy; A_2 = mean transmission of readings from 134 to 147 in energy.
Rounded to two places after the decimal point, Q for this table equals 0.75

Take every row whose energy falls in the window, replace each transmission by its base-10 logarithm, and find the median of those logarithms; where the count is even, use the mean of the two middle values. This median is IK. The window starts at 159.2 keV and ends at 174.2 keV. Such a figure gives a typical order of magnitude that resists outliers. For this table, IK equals 2.31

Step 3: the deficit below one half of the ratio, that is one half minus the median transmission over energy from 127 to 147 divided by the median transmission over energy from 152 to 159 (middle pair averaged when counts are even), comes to -0.54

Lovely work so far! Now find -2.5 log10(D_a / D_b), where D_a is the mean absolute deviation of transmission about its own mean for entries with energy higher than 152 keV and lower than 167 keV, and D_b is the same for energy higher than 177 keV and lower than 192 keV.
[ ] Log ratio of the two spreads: -1.8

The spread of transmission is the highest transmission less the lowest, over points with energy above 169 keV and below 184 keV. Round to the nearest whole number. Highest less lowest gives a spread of 24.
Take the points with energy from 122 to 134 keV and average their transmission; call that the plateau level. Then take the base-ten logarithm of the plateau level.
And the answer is 2.25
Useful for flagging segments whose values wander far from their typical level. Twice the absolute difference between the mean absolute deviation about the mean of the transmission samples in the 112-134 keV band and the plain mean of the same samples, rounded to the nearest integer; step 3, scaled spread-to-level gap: 357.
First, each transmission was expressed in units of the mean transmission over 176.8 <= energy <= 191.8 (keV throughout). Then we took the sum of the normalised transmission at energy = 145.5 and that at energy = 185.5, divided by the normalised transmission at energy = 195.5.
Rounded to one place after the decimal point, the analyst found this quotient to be 1.7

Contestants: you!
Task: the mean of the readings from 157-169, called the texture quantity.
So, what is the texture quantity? 204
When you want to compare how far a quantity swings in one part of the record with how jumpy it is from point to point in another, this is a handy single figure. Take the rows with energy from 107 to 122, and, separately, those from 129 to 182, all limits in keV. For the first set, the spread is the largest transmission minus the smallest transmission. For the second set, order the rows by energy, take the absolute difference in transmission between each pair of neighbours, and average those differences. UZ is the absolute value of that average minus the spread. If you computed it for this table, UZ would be 46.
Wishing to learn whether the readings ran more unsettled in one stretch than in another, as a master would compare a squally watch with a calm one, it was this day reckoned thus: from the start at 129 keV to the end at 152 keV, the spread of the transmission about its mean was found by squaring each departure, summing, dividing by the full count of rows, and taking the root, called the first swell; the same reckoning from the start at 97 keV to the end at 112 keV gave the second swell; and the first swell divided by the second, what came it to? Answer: 0.6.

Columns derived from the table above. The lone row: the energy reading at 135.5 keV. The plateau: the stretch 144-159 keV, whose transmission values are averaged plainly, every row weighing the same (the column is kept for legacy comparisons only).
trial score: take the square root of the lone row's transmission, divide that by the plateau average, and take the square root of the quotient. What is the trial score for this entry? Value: 0.284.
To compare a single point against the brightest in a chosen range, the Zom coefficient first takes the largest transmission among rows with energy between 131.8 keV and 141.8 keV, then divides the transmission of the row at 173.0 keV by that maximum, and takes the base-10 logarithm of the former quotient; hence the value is -0.038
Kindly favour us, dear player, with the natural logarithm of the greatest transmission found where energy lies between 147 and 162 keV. 5.31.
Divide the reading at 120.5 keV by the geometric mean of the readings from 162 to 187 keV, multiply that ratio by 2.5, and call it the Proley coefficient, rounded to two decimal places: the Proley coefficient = 2.53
